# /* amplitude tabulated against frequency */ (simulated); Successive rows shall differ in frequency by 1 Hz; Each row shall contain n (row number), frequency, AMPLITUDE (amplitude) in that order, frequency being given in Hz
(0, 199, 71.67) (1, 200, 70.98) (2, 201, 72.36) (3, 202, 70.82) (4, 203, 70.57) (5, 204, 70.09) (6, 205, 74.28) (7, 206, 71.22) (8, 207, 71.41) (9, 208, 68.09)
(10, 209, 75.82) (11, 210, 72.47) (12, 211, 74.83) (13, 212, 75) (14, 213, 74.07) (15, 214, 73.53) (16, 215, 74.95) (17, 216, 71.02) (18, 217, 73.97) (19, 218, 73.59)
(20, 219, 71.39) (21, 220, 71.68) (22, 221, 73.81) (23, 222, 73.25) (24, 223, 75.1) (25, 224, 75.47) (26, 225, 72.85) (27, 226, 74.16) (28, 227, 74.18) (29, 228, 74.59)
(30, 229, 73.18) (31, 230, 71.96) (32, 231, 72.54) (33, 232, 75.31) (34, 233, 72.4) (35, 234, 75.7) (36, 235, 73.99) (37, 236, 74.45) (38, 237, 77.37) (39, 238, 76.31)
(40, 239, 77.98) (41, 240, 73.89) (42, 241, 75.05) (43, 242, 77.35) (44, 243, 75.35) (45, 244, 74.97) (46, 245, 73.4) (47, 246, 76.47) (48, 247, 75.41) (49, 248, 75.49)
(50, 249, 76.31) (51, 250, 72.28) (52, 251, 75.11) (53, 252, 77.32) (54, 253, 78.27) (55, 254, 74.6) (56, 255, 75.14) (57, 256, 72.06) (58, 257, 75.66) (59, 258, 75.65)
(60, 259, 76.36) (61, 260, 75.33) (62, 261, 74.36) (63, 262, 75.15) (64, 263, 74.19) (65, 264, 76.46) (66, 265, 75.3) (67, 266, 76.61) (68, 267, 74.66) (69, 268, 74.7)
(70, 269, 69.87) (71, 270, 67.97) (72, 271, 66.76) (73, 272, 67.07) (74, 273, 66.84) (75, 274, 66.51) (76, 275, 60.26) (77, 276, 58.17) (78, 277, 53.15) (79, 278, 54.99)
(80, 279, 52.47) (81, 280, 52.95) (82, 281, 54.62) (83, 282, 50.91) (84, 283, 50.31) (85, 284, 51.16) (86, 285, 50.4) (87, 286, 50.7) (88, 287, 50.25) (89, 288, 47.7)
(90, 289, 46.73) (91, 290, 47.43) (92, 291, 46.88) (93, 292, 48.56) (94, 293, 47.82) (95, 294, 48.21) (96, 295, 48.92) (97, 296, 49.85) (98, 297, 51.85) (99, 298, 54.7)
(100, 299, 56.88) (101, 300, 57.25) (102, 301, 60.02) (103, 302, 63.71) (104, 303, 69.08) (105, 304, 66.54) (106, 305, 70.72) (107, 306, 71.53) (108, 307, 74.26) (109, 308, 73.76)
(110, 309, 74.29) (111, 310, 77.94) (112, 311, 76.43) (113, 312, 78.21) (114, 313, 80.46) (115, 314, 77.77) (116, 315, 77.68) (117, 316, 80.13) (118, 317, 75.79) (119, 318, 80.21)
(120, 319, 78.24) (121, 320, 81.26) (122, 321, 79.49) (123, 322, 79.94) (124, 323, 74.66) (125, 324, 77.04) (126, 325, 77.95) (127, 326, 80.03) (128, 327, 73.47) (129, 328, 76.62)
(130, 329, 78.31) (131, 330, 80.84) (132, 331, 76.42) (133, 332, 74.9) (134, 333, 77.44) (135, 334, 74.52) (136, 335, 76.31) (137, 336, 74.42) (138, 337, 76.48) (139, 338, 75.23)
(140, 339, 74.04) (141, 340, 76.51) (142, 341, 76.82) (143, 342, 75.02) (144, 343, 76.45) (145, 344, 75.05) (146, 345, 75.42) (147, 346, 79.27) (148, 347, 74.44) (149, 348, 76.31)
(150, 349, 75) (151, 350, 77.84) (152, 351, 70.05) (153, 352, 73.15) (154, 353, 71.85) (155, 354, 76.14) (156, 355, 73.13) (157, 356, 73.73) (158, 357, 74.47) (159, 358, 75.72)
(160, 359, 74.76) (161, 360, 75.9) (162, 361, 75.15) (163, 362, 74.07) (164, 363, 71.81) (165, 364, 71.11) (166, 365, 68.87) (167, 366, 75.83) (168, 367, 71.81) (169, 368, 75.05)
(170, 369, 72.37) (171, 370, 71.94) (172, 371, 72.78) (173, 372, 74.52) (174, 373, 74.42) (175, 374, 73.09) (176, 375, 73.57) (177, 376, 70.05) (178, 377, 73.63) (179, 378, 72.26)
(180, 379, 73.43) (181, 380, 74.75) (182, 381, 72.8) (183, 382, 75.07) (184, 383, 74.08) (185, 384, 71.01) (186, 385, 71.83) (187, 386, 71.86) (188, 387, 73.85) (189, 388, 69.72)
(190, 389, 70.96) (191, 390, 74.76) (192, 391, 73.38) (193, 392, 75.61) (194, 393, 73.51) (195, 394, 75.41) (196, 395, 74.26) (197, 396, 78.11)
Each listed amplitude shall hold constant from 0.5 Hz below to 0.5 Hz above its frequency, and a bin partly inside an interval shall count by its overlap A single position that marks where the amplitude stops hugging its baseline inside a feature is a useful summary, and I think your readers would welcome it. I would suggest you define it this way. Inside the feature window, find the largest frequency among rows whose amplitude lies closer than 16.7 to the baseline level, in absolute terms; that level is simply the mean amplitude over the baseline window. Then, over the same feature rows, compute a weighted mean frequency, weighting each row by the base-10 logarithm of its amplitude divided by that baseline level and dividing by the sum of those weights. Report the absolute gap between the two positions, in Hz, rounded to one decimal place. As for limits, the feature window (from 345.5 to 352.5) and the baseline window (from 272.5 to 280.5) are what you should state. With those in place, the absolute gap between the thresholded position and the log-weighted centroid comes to 3.2 Hz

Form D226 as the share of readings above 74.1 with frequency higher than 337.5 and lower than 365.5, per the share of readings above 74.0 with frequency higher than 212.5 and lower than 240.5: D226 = 1.4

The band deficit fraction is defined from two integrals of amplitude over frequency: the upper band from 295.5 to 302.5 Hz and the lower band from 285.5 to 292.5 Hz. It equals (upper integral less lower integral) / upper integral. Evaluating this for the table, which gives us 0.14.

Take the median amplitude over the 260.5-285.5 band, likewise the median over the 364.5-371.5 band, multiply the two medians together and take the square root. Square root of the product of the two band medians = 70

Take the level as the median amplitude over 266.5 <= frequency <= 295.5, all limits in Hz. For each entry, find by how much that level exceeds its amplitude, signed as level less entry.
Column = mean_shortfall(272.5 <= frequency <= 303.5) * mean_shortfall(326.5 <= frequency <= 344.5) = 32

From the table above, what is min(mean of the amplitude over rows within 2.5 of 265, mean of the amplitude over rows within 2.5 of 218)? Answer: 72.3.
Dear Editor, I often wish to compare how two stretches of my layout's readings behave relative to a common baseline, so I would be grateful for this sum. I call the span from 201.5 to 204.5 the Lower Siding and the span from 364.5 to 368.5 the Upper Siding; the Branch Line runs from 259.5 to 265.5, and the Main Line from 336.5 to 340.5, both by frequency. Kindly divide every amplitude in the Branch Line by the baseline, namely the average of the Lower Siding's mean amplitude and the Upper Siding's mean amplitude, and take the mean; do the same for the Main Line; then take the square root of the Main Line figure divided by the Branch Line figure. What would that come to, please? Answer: 1.00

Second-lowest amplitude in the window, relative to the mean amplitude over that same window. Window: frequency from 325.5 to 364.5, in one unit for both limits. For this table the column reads 0.94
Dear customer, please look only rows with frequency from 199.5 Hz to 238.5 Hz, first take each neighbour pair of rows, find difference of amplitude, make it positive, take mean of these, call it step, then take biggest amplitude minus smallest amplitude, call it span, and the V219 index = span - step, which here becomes 7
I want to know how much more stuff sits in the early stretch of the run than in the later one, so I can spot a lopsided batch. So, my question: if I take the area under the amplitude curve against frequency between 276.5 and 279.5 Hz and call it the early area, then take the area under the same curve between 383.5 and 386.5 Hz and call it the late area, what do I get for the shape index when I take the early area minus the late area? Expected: -54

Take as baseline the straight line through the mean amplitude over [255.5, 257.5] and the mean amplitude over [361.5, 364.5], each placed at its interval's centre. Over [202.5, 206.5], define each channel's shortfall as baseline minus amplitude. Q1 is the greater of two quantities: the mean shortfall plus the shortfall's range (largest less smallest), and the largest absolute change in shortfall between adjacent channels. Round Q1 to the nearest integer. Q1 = 7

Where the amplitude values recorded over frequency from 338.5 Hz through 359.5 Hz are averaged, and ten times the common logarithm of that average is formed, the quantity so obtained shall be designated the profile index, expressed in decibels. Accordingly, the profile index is 18.8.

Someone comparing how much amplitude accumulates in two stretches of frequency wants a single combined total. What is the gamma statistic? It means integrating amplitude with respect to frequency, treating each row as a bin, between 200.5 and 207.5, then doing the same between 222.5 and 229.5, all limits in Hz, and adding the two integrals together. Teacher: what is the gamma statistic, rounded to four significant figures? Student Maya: 1020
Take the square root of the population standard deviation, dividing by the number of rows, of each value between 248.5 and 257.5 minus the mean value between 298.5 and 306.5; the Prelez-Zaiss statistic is 1.40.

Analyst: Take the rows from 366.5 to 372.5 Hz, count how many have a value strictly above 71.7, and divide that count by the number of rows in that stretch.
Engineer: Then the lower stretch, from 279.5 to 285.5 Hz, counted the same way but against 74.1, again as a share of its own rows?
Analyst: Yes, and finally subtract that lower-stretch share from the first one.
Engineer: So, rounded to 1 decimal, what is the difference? 1.0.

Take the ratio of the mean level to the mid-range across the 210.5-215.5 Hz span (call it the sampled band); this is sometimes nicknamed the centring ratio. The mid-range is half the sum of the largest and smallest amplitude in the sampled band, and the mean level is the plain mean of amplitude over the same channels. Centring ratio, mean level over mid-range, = 1.003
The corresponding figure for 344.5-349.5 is 0.990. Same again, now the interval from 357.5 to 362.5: 1.002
